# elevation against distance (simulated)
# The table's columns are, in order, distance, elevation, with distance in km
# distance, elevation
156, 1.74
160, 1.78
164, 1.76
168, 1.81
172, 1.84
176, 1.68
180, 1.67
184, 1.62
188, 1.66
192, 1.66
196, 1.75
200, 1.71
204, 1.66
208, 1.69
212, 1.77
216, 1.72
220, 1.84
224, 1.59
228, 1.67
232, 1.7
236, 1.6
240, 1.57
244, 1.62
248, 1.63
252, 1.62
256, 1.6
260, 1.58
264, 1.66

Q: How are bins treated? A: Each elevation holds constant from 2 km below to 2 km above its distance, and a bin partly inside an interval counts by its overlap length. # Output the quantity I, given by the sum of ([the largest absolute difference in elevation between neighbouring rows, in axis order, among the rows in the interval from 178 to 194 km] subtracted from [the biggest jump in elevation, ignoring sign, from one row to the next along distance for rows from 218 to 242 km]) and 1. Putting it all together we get 1.20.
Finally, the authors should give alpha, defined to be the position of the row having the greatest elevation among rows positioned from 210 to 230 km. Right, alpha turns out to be 220 km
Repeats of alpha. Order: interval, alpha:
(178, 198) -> 196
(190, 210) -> 196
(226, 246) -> 232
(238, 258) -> 248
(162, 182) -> 172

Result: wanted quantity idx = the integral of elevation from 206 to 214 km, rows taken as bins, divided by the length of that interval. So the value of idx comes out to 1.73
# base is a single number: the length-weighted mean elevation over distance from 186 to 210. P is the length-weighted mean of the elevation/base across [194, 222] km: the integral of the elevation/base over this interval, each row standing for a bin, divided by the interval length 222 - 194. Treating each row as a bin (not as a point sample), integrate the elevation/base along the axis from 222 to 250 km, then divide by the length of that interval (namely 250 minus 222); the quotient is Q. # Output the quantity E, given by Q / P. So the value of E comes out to 0.94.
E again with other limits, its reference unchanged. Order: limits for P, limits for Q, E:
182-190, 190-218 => 1.04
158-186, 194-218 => 0.99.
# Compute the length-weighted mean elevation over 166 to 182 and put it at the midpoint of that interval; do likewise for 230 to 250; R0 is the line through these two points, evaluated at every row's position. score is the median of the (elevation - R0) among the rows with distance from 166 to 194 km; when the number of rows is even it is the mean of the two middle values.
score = -0.063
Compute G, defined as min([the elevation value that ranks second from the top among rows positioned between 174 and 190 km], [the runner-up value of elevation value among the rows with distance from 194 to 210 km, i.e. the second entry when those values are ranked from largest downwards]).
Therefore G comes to 1.67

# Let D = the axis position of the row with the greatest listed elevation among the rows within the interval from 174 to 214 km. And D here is 212 km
